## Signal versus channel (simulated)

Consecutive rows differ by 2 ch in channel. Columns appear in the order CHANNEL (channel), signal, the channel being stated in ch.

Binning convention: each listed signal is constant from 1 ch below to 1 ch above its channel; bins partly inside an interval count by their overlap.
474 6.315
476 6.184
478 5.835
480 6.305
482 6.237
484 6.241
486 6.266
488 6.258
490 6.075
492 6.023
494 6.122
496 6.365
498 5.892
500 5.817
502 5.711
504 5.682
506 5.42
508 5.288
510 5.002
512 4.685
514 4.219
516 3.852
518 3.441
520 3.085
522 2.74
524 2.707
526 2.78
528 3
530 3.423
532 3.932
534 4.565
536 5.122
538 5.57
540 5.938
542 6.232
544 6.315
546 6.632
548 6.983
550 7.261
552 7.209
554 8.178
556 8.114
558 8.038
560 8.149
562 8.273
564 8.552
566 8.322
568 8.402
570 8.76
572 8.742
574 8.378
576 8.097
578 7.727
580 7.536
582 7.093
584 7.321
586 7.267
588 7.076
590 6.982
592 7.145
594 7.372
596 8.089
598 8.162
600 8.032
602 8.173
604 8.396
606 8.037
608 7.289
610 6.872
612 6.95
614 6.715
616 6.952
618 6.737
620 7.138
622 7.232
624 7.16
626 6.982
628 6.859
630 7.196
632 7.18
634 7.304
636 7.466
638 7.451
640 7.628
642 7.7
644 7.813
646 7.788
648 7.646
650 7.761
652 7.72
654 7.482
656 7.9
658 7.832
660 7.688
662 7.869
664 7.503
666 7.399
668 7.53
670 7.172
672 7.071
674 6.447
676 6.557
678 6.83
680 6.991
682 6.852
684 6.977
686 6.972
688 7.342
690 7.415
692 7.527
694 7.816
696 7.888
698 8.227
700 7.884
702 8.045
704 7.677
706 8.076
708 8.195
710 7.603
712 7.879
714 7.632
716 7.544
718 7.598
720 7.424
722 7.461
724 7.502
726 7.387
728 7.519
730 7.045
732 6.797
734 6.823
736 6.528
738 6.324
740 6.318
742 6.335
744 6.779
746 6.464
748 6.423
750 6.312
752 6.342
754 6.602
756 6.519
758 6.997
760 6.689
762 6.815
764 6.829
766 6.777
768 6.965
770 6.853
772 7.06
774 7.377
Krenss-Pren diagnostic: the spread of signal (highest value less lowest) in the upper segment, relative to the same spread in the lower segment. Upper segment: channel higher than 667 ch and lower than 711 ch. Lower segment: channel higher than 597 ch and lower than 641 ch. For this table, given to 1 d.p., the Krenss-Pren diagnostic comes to 1.1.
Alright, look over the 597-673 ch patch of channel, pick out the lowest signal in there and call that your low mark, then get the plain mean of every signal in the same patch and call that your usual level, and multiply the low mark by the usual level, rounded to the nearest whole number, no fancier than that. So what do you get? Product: 50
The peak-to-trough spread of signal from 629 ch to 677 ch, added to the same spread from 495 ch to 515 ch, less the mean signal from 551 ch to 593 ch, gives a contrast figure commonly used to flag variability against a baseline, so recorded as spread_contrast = -4.3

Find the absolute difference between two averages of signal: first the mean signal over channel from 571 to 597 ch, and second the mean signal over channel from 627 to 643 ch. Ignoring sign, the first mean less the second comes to 0.25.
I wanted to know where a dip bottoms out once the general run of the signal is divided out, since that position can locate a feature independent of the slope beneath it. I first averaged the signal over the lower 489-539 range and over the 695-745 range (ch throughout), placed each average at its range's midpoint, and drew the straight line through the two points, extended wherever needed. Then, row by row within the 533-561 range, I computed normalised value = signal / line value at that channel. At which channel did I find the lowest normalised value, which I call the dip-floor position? 534 ch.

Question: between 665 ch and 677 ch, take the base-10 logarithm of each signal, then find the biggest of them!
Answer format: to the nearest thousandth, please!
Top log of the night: 0.877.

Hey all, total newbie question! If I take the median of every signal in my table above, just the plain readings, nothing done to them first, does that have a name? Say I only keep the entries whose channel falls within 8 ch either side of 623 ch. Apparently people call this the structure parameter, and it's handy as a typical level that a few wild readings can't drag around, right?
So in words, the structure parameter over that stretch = 7.1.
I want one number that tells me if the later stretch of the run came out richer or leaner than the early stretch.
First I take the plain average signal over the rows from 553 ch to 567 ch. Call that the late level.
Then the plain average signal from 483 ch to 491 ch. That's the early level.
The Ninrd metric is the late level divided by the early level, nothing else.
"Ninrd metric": 1.3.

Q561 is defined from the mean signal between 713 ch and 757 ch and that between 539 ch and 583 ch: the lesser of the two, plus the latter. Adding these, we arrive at 14.6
